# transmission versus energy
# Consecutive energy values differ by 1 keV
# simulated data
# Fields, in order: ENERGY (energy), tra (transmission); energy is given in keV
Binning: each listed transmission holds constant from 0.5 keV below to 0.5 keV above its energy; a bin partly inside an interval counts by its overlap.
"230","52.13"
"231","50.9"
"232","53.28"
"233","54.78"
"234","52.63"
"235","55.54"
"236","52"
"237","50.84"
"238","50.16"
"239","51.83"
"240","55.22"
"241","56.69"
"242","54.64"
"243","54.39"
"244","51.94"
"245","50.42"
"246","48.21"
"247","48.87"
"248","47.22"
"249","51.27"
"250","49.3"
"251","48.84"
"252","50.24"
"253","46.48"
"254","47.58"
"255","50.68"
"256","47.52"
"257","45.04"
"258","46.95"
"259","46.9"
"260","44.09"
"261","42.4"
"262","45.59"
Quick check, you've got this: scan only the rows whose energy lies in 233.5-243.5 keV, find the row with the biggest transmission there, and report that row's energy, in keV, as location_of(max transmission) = 241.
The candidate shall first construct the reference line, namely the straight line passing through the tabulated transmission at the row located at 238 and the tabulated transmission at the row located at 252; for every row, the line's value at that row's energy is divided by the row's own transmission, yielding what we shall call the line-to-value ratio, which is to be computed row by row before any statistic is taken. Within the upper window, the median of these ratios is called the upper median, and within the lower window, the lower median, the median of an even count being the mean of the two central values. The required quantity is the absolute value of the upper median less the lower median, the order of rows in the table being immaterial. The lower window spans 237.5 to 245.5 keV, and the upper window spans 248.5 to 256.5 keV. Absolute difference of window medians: 0.079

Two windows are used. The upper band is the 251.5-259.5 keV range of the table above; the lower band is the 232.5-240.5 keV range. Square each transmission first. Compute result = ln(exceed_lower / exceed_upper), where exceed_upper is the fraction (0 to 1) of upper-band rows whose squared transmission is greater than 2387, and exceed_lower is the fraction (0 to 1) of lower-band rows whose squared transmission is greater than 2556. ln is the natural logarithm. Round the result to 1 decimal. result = 1.3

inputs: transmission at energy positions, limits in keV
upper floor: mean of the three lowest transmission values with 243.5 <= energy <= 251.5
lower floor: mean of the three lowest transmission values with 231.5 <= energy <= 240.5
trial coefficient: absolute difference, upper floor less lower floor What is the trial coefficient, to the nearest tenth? 2.9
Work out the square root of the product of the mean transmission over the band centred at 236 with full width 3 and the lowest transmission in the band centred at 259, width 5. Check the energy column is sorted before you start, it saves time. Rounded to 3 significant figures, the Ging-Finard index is 47.3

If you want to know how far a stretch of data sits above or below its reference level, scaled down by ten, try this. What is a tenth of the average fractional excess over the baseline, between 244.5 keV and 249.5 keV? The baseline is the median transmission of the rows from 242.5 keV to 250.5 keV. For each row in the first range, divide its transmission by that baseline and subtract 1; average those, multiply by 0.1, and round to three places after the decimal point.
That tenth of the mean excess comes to -0.001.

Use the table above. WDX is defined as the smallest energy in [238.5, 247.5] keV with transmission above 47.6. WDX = 239 keV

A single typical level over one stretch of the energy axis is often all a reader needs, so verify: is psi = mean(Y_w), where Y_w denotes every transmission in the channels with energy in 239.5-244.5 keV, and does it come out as 55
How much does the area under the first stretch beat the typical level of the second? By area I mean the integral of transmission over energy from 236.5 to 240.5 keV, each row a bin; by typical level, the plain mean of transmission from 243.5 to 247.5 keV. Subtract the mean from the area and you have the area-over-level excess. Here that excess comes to 158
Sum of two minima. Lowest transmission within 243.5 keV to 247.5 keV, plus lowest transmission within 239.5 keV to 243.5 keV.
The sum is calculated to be 103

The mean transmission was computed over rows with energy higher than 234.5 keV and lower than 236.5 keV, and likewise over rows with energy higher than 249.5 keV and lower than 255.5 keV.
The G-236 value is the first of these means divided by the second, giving 1.10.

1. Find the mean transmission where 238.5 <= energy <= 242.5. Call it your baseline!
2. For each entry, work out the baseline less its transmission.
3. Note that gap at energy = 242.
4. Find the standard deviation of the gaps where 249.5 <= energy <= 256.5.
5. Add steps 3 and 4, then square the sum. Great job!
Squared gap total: 2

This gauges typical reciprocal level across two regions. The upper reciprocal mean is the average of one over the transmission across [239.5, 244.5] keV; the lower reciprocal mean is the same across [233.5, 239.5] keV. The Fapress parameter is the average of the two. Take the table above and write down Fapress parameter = 0.0188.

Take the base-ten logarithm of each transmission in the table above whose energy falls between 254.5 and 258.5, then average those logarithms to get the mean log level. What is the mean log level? 1.68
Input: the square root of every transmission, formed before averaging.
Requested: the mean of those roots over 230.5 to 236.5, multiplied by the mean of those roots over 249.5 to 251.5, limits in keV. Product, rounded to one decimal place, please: 51.1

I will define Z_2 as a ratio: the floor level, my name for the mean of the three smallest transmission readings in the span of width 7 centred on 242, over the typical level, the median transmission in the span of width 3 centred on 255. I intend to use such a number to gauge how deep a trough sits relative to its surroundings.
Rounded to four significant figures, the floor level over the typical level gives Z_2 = 1.080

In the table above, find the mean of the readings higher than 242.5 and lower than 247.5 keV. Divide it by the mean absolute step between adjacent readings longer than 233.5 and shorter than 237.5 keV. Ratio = 20.0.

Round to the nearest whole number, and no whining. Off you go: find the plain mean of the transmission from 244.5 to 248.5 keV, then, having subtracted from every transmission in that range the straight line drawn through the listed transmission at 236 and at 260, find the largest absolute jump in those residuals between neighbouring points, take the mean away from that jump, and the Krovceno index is -47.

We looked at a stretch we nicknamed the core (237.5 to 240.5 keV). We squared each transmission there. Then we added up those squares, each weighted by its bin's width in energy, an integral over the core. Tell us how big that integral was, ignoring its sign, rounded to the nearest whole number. 8252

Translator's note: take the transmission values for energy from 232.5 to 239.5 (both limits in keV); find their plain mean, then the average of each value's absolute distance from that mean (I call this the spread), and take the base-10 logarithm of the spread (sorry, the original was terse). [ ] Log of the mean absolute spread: 0.18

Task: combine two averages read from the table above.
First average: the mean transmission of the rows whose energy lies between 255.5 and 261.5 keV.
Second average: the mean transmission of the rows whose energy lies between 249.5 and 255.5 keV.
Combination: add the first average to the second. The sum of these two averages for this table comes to 94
